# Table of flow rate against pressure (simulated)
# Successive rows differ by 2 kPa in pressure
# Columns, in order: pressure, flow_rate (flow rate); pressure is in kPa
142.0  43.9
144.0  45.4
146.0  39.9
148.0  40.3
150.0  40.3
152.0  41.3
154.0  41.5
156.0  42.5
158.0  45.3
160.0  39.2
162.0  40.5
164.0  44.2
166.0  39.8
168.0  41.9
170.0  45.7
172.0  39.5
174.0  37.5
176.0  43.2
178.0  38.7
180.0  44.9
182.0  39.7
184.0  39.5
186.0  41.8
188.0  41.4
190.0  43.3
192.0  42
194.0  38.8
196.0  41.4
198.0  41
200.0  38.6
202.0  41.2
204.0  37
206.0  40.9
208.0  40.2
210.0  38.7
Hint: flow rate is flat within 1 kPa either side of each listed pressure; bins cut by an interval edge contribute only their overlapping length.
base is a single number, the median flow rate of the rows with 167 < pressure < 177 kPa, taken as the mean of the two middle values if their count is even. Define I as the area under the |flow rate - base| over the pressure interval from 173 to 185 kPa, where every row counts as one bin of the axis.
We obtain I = 33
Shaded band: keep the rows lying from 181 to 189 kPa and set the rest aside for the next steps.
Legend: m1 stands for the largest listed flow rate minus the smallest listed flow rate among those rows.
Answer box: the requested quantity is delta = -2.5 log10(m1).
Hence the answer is -0.9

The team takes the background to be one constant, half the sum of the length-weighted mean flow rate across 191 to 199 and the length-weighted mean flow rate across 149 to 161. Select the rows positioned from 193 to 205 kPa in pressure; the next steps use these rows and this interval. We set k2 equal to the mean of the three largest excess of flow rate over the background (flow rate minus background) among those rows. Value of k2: 0.0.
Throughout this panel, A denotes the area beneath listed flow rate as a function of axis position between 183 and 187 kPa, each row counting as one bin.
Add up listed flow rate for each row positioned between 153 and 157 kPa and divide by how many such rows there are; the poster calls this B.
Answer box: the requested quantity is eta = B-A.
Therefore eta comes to -121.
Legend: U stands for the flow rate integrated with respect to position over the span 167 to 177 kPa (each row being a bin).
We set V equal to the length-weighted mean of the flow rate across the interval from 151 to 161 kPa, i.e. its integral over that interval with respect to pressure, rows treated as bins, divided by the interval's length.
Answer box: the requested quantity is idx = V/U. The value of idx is 0.101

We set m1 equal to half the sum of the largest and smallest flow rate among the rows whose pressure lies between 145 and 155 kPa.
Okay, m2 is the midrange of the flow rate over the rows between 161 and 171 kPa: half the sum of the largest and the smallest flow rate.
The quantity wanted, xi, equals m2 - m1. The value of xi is 2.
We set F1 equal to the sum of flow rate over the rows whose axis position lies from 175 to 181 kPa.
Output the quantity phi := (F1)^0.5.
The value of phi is 11.3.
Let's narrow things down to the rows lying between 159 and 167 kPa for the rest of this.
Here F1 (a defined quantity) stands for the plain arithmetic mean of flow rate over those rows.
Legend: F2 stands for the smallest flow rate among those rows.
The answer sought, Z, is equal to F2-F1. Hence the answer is -1.7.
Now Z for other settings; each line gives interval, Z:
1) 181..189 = -1.1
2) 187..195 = -2.6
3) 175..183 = -2.9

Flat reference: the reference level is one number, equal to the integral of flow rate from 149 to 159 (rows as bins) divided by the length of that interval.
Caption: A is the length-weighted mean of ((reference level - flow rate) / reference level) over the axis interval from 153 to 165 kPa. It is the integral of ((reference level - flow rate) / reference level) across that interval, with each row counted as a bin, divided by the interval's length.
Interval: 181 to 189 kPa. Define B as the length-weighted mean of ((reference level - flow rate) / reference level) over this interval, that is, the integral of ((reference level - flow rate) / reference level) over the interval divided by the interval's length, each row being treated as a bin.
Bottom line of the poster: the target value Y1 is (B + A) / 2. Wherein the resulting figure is 0.018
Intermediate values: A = 0.000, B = 0.037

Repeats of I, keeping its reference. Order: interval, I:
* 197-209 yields 25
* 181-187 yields 9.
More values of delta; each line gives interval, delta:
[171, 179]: -1.9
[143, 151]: -1.9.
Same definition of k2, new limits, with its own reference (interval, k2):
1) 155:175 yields 3.8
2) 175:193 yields 2.6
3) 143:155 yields 1.5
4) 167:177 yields 2.4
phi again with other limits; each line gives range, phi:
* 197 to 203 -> 11.0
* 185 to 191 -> 11.2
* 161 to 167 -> 11.2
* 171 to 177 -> 11.0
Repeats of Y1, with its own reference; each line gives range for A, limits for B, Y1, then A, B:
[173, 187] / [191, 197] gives 0.034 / 0.034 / 0.034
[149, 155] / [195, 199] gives 0.025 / 0.027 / 0.023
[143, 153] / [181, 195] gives 0.024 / 0.018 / 0.030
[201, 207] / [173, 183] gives 0.046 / 0.059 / 0.033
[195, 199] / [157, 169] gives 0.016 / 0.023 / 0.009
